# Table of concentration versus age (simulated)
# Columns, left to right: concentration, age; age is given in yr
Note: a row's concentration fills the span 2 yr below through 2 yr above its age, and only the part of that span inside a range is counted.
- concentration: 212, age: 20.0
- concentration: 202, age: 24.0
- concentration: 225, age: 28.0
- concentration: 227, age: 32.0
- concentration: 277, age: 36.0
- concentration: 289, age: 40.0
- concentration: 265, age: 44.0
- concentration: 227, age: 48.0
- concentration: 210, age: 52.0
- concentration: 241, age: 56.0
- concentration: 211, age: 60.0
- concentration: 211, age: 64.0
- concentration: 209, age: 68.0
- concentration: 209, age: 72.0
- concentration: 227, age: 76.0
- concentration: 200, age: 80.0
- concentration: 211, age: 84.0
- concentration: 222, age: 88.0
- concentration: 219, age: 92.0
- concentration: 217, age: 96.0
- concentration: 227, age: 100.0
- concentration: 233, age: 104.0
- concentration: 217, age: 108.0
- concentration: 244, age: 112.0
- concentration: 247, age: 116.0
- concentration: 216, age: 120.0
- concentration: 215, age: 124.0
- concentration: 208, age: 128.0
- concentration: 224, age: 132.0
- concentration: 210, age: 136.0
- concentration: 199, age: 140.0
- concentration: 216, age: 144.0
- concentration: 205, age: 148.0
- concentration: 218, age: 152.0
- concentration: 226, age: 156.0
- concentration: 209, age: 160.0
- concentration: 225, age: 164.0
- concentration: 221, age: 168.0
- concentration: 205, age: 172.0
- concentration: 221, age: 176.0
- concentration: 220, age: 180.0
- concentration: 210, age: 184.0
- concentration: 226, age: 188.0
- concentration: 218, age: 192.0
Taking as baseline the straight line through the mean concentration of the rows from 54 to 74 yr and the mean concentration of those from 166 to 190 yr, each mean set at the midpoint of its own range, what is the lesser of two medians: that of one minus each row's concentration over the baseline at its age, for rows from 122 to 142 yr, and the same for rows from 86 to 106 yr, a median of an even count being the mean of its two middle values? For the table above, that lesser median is -0.026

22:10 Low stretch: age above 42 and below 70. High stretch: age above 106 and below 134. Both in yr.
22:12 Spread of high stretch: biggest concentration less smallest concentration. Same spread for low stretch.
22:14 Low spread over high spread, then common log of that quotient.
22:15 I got 0.16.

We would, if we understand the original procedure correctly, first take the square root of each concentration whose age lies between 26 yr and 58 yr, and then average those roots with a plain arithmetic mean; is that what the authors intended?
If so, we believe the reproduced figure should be 15.6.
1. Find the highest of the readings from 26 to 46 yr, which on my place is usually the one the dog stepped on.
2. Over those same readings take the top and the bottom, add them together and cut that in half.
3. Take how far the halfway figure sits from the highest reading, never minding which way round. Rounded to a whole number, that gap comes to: 32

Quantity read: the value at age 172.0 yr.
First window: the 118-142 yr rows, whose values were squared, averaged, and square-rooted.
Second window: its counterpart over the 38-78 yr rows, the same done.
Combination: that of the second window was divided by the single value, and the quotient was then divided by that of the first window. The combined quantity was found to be 0.0053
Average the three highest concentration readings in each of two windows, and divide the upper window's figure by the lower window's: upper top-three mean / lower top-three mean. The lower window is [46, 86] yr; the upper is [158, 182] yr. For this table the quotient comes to 0.96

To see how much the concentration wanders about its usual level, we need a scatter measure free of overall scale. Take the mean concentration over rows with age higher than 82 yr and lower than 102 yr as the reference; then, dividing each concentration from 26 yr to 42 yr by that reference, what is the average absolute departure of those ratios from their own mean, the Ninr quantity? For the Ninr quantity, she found 0.13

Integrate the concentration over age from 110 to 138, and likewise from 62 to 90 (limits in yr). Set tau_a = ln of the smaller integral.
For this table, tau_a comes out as 8.69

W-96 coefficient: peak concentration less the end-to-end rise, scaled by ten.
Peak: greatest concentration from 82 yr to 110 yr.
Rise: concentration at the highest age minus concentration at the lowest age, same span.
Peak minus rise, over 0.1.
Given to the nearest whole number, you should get 2270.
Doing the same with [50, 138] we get 2470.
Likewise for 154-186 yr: 2420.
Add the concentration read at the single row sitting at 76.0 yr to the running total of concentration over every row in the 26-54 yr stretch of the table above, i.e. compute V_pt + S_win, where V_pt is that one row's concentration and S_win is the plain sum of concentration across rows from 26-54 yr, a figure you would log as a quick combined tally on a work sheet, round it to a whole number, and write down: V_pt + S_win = 1947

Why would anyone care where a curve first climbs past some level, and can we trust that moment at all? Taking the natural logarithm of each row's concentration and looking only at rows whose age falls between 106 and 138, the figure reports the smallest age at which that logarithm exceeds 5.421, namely 112.0 yr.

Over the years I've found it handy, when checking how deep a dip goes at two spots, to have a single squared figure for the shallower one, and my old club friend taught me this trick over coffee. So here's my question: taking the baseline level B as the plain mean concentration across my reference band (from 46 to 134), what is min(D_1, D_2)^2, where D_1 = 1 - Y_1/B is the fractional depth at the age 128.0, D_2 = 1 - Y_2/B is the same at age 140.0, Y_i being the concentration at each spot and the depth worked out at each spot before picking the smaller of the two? 0.0031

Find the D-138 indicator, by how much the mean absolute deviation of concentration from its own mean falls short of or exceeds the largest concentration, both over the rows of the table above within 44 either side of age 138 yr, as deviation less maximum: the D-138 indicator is -238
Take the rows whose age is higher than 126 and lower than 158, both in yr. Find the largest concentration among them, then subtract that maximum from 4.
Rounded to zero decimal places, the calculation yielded -222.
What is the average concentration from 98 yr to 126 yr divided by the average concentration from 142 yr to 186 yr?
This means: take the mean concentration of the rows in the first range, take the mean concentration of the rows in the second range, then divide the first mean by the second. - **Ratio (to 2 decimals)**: 1.06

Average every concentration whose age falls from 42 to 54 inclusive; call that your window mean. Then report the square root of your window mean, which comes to 15.3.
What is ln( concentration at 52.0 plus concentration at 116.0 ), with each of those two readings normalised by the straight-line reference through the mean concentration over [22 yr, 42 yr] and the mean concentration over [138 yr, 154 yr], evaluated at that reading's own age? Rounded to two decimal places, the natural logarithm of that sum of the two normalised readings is 0.70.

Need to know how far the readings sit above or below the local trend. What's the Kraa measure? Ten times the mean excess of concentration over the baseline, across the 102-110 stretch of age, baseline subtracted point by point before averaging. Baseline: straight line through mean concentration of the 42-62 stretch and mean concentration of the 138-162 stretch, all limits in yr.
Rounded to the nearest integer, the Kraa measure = 45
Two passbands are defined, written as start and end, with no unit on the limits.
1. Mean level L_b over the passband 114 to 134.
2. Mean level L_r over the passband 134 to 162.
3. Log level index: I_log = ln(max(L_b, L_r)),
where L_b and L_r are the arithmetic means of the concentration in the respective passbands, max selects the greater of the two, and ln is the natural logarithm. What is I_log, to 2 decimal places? 5.40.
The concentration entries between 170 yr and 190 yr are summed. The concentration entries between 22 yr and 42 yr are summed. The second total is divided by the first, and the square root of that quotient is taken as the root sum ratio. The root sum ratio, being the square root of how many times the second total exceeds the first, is 1.06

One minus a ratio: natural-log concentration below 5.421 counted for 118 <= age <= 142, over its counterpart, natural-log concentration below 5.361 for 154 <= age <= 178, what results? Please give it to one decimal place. -2.0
